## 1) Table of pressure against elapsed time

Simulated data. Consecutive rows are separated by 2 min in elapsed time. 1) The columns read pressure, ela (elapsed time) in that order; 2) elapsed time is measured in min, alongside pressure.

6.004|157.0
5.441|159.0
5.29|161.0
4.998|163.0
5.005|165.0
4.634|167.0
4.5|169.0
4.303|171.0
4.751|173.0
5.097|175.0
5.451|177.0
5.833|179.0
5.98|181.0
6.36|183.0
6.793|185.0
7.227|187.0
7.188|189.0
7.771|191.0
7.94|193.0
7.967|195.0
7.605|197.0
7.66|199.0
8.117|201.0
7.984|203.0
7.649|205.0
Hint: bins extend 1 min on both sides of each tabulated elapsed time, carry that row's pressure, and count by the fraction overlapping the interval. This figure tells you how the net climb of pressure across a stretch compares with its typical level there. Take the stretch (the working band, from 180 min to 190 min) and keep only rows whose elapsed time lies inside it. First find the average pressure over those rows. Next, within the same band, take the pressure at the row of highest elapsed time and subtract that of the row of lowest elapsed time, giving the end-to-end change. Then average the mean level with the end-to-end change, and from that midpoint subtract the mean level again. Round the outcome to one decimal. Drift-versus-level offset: -2.8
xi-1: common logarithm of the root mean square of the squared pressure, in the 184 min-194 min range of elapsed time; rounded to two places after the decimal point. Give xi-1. 1.74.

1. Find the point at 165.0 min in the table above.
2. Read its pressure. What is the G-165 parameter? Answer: 5.005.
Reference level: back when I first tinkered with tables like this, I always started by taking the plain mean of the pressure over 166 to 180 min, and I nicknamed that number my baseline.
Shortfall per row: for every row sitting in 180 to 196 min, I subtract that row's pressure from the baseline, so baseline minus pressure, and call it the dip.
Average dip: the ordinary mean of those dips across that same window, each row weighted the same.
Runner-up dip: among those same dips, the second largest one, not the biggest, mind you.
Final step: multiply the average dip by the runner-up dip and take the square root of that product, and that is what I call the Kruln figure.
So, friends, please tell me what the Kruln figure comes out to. 1.8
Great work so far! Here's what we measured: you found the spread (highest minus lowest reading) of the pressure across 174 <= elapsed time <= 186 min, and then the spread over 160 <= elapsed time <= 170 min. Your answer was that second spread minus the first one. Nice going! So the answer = -0.91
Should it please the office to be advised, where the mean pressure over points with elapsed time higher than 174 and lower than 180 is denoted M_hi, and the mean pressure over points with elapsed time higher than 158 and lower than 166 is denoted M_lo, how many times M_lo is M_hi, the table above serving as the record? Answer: 1.05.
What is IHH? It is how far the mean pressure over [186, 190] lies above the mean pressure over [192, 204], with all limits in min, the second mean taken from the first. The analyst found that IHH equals -0.7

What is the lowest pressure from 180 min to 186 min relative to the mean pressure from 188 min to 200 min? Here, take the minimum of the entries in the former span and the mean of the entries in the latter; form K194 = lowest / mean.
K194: 0.78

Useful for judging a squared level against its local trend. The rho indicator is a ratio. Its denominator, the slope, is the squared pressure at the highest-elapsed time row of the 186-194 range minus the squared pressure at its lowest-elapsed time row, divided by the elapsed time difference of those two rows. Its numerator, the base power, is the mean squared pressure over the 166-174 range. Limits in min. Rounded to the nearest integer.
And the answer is 11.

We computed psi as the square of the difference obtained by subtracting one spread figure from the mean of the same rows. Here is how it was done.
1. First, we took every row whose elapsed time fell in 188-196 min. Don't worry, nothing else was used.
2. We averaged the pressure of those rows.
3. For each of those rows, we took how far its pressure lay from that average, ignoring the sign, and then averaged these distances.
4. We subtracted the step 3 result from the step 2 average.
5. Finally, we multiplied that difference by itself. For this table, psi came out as 56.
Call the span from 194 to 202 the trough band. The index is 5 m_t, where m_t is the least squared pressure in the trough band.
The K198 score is 289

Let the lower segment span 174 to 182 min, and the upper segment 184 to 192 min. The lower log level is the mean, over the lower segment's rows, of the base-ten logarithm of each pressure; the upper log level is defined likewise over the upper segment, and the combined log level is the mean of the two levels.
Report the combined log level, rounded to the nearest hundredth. 0.80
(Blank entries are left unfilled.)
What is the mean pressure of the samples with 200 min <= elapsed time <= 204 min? 8.1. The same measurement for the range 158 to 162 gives 5.4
